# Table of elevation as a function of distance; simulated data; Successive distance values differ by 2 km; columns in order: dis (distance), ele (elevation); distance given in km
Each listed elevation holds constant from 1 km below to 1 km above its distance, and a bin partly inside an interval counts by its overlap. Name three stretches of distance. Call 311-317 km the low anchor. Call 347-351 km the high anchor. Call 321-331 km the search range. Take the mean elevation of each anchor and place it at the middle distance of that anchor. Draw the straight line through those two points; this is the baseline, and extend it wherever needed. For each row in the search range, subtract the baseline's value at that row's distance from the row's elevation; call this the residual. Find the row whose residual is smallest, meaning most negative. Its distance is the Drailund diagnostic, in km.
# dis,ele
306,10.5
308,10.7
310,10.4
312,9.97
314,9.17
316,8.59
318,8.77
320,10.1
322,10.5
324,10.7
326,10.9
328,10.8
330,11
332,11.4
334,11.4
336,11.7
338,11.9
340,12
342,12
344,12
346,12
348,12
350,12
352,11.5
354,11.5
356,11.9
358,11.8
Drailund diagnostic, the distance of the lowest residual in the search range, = 328 km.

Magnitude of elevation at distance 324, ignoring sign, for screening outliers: 10.7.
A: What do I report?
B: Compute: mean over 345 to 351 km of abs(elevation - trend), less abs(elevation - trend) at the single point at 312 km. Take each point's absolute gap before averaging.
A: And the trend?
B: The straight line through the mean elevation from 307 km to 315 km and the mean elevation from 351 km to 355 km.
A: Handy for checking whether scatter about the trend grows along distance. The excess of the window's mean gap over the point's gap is 0.5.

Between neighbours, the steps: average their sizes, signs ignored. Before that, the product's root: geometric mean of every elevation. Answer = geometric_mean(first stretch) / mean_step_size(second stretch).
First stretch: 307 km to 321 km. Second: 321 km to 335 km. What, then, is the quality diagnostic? 53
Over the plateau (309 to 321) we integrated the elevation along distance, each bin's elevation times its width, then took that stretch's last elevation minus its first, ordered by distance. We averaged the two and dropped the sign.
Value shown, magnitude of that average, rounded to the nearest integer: 57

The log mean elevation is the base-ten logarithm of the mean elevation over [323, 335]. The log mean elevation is 1.04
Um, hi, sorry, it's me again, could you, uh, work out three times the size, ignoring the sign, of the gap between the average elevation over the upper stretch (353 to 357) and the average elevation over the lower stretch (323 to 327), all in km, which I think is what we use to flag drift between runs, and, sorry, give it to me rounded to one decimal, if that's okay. 2.7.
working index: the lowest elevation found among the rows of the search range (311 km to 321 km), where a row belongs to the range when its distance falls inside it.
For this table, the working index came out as 8.59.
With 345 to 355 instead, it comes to 11.5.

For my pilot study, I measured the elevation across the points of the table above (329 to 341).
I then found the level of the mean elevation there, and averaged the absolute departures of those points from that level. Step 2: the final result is 0.30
